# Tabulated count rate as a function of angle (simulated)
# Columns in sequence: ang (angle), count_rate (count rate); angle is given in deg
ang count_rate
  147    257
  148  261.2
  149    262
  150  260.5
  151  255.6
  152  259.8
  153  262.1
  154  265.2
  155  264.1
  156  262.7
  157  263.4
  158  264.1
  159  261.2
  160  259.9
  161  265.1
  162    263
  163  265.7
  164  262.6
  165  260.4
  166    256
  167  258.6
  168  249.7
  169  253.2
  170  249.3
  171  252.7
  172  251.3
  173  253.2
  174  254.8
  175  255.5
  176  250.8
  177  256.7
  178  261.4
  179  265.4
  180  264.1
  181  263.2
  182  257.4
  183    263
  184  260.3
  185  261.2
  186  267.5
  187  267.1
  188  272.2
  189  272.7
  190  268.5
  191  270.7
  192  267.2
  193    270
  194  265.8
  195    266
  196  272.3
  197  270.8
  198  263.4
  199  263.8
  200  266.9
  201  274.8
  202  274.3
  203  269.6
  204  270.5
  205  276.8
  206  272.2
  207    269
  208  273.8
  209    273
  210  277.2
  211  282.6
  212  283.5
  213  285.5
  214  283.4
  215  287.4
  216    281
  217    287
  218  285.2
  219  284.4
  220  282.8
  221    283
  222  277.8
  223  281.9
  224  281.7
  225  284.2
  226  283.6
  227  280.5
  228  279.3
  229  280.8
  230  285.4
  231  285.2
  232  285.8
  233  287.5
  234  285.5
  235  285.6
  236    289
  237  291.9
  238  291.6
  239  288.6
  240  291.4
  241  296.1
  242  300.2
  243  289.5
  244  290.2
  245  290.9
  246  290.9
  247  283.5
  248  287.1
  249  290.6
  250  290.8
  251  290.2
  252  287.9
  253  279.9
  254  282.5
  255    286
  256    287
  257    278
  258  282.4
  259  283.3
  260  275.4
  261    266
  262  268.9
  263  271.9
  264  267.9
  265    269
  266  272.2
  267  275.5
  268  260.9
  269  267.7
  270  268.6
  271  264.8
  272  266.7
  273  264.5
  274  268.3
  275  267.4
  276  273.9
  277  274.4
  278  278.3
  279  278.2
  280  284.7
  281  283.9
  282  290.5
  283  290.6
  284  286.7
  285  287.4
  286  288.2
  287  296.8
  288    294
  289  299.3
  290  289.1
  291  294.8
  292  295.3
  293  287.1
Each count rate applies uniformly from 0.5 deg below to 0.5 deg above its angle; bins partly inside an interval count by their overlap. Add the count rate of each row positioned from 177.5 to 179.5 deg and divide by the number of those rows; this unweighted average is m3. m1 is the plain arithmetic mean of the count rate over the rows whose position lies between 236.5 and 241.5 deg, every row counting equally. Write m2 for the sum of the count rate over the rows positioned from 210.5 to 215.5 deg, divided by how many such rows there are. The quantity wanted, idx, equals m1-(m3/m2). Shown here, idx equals 291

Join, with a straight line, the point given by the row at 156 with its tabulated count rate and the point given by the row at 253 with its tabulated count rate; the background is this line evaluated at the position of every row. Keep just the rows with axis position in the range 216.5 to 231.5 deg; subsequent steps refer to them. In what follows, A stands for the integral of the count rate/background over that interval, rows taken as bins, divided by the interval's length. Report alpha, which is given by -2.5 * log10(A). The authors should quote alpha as -0.03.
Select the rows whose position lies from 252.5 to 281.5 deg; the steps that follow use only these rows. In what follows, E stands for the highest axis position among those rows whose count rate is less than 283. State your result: 279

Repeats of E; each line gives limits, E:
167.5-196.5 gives 196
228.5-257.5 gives 257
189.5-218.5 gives 216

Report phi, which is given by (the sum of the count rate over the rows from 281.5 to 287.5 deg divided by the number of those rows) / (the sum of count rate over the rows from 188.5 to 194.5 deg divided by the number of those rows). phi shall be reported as 1.08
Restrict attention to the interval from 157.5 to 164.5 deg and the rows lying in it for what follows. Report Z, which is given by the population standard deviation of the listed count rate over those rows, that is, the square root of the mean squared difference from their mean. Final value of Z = 1.9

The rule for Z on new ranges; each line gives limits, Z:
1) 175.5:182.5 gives 4.8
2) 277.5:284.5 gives 4.7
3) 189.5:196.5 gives 2.3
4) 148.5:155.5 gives 2.9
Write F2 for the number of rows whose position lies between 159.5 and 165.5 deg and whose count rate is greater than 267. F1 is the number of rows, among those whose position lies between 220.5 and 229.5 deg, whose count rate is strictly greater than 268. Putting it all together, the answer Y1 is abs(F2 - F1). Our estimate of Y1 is 9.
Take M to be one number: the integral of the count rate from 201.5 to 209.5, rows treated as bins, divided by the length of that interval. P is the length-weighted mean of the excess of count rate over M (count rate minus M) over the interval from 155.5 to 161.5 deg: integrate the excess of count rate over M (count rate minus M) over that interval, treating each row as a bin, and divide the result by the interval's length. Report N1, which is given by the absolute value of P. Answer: 9.7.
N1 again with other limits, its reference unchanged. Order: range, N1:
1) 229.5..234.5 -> 13.5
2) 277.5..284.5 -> 12.3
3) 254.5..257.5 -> 11.3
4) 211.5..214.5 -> 11.7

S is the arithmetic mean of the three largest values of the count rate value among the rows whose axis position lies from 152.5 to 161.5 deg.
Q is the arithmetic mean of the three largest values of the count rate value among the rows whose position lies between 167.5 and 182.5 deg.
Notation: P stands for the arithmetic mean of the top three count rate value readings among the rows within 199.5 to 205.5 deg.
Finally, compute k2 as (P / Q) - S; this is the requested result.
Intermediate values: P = 275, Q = 264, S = 265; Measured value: -264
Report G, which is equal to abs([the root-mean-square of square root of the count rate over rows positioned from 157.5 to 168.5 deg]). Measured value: 16.1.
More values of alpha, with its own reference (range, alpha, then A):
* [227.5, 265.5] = -0.02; 1.02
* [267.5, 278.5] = 0.06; 0.95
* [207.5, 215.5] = -0.03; 1.03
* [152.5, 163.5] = 0.00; 1.00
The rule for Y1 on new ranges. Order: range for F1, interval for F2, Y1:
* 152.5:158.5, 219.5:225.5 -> 6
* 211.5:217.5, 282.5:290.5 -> 2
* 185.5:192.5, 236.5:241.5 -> 1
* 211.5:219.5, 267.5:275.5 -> 4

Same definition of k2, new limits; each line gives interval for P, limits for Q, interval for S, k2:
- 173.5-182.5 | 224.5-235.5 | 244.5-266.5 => -290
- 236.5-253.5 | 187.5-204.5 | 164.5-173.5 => -257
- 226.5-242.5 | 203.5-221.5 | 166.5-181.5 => -263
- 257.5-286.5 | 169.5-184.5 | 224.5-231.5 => -284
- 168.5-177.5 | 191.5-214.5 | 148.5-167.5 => -264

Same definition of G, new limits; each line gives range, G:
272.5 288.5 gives 16.8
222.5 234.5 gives 16.8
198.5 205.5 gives 16.5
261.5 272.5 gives 16.4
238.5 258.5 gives 17.0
